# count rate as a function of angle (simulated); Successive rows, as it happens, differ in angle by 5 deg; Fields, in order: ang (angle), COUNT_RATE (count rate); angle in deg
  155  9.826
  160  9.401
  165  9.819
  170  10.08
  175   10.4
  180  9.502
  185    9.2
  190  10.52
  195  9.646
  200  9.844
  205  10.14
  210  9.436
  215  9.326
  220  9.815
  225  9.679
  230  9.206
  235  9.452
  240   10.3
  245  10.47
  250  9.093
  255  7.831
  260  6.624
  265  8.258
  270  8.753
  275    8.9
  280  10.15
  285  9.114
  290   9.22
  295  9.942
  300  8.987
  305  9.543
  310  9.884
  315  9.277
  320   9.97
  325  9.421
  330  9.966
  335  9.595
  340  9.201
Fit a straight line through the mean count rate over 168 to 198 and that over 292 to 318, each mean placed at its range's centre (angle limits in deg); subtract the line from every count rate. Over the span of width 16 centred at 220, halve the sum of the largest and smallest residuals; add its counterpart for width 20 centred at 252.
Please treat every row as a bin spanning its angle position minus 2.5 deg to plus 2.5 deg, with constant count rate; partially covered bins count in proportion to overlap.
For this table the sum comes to -1.4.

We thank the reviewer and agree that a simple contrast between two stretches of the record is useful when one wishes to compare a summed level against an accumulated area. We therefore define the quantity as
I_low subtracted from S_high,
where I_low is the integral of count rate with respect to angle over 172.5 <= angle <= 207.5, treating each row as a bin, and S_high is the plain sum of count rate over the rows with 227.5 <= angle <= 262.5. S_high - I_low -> -283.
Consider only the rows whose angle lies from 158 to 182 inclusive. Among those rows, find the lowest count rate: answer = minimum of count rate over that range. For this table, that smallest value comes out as 9.401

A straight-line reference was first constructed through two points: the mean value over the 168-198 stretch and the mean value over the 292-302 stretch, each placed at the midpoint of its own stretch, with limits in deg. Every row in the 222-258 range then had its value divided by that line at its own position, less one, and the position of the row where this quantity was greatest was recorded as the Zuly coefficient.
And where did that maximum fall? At 245 deg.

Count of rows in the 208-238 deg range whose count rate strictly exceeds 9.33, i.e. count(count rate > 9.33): 4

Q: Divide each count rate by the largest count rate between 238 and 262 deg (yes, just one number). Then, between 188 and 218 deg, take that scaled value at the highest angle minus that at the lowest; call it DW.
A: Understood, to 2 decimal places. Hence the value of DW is -0.11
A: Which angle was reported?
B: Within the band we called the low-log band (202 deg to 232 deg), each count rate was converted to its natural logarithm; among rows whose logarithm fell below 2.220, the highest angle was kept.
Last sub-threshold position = 230 deg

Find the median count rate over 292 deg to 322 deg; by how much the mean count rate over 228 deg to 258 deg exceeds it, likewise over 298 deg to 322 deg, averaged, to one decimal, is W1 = -0.3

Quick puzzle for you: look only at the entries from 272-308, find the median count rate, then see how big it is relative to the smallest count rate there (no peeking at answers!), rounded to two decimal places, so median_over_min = 1.04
